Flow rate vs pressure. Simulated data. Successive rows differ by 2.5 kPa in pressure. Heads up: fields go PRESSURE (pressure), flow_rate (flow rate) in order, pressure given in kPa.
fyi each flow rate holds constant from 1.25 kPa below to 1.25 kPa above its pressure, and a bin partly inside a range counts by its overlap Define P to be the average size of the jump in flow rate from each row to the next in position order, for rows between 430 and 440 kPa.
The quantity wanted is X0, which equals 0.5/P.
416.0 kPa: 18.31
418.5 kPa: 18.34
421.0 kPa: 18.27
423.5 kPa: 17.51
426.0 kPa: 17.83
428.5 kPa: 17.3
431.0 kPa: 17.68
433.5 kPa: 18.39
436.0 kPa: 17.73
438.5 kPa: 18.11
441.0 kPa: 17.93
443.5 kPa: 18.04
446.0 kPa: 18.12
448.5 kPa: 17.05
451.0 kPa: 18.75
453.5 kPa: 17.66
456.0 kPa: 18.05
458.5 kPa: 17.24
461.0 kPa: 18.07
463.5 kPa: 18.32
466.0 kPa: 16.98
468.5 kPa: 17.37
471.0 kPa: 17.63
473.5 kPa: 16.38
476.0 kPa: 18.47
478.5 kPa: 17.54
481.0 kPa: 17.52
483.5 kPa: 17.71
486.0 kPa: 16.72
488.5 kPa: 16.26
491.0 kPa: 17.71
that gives 0.9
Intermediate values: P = 0.58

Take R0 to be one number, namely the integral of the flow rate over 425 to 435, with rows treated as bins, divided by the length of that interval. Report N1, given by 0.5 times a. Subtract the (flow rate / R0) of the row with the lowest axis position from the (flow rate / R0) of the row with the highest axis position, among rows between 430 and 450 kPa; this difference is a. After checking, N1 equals -0.018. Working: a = -0.035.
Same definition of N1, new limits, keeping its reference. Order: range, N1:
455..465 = 0.008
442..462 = 0.001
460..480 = -0.015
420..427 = -0.012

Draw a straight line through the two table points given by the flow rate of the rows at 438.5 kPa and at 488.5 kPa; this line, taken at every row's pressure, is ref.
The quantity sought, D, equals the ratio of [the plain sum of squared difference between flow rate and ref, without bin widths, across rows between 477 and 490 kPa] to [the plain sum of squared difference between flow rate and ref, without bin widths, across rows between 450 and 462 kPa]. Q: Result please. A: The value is 1.6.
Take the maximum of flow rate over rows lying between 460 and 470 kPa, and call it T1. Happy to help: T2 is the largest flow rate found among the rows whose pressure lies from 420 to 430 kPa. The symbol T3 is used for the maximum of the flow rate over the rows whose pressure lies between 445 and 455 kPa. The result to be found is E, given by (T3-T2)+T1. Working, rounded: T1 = 18.32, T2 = 18.27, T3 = 18.75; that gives 18.8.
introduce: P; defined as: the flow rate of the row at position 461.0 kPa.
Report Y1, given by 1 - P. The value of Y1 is -17.07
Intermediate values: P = 18.07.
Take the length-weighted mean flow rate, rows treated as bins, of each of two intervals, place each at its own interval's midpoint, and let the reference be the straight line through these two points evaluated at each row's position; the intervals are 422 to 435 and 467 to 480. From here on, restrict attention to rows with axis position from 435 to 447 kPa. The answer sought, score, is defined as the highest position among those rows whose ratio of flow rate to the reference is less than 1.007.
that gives 436.0 kPa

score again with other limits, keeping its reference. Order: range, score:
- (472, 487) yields 486.0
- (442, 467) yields 466.0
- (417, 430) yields 428.5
